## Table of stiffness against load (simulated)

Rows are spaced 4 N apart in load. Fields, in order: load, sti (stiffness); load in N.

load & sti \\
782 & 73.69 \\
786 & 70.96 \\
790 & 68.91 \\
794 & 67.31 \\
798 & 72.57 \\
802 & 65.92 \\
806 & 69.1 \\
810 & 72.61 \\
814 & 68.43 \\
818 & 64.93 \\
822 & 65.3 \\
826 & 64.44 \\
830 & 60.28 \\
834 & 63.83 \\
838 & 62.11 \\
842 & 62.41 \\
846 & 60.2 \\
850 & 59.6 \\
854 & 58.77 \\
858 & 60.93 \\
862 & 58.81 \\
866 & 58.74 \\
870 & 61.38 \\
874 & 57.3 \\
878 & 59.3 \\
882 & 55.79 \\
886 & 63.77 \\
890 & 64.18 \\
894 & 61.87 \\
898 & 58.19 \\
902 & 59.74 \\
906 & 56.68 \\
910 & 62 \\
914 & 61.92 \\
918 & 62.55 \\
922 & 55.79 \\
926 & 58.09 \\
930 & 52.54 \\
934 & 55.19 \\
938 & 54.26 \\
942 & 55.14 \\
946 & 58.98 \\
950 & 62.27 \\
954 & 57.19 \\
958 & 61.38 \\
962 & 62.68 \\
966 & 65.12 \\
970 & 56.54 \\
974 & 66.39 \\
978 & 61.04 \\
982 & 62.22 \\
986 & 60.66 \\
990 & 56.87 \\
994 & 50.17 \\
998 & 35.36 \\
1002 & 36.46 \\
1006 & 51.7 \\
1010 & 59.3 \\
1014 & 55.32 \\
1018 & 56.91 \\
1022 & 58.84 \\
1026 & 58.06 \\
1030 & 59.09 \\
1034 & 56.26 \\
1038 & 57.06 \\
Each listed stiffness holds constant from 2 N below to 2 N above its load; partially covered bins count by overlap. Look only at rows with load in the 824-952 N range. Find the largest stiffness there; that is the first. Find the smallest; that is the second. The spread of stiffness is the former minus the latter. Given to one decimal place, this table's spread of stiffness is 11.9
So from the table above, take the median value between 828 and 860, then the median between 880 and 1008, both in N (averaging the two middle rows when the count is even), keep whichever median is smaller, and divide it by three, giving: 19.5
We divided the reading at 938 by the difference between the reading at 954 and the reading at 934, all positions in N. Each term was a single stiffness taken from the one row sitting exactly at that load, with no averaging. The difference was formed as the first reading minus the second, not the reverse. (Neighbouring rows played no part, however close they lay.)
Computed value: 27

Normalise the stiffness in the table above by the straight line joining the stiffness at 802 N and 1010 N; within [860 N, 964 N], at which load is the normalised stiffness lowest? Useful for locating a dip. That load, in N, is 930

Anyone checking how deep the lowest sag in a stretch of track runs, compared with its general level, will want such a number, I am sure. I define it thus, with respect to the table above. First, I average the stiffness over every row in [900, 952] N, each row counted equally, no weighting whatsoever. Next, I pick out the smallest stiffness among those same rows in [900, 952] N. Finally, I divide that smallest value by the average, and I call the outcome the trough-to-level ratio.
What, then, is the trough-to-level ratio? 0.904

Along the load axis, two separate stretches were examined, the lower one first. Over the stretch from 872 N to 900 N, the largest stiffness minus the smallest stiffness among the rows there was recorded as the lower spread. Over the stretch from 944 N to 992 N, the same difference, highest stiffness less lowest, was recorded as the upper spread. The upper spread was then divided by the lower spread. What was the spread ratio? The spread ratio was 1.2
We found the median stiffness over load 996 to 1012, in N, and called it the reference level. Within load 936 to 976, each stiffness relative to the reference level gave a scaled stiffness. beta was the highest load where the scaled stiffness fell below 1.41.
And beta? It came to 970 N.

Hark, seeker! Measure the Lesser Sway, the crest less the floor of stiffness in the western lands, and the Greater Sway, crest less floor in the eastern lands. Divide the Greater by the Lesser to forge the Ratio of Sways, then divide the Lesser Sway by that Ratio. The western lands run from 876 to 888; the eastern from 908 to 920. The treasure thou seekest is 101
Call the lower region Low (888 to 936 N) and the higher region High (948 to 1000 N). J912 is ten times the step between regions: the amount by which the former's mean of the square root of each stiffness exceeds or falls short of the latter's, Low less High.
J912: 1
